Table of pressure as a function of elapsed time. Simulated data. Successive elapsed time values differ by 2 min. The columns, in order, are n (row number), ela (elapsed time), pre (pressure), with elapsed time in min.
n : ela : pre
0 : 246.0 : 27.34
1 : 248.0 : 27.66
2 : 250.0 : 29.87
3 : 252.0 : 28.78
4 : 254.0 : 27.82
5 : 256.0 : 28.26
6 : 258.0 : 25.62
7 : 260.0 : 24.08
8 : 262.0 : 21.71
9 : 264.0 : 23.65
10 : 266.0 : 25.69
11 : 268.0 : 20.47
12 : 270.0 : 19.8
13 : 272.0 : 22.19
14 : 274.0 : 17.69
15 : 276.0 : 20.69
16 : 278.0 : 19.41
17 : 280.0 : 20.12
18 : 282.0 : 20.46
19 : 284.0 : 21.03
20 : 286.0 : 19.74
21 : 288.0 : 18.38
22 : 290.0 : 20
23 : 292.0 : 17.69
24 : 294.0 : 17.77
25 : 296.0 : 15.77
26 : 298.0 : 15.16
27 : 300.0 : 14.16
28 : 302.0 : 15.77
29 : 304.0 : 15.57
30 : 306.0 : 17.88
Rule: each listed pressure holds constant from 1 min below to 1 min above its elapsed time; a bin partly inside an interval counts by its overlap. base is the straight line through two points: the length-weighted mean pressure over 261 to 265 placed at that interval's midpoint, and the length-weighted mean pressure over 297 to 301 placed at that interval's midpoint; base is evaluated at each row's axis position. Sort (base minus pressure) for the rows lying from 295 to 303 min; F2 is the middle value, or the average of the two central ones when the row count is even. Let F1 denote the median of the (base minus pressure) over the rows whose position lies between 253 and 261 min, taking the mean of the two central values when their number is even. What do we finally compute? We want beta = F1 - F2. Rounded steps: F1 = -2.5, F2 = -0.4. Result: -2.1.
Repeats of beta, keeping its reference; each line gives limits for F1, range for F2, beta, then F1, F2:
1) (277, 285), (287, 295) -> 0.1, -1.6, -1.7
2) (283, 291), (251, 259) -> 0.8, -2.6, -3.4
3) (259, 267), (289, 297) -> 0.8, -1.0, -1.7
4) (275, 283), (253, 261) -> 1.4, -1.1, -2.5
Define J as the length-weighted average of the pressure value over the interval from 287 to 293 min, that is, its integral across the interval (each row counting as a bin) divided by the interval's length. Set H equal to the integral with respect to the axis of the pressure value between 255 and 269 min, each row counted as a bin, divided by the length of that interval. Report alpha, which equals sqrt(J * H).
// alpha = 21.3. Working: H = 24.2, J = 19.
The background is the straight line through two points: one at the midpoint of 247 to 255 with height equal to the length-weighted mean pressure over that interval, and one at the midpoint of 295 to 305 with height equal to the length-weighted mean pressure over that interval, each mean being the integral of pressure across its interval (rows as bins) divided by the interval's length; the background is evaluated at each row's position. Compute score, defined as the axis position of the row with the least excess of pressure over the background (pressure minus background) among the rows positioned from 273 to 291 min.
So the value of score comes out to 274.0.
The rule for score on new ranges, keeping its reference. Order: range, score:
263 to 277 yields 274.0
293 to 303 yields 300.0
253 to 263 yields 262.0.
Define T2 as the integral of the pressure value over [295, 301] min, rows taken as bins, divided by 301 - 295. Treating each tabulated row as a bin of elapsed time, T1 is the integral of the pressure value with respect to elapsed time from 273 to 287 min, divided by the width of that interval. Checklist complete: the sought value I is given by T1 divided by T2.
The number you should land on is 1.32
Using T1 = 19.9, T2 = 15.0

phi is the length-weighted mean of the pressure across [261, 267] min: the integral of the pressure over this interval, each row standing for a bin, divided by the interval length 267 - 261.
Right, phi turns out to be 24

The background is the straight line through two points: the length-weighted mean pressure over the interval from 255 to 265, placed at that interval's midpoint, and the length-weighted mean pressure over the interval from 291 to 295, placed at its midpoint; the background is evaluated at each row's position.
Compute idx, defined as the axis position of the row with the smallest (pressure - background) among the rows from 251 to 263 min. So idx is 262.0 min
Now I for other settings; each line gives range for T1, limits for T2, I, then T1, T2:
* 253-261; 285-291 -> 1.37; 26.4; 19.4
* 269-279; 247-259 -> 0.71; 20.0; 28.0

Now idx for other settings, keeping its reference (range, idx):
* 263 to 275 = 274.0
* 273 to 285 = 274.0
